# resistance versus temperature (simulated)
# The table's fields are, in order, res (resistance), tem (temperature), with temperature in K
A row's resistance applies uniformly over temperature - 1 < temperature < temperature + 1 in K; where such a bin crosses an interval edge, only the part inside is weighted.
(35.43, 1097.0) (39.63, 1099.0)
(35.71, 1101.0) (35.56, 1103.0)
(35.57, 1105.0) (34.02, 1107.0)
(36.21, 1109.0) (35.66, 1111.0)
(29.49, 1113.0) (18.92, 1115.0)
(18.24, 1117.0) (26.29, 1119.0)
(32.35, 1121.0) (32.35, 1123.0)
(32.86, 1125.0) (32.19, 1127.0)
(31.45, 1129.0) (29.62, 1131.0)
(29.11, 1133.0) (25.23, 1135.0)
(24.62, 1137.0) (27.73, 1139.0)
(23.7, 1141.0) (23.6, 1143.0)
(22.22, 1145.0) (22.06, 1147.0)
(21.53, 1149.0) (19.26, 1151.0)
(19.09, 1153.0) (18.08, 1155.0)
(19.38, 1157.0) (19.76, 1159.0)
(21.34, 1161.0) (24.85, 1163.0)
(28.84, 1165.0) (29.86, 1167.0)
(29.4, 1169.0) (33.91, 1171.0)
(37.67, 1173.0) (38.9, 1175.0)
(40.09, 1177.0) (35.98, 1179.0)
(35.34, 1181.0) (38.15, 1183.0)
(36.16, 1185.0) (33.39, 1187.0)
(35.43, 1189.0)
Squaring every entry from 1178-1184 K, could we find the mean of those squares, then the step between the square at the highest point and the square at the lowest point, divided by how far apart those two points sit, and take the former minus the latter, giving 1293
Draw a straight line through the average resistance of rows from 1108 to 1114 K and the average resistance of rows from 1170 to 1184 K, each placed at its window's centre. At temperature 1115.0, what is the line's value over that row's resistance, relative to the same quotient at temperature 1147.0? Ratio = 1.11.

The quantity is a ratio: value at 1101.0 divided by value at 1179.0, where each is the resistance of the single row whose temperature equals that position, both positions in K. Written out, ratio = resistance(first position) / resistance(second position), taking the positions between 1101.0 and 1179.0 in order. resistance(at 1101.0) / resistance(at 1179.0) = 1.0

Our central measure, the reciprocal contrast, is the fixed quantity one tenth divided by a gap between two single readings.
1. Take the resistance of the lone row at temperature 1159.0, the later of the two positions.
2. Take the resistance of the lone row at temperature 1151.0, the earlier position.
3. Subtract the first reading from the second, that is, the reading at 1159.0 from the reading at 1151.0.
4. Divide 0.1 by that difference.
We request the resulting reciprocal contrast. -0.200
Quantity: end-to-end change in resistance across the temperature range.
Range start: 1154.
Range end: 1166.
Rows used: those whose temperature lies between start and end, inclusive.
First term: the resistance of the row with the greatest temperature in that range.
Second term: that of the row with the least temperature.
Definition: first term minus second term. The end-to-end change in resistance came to 11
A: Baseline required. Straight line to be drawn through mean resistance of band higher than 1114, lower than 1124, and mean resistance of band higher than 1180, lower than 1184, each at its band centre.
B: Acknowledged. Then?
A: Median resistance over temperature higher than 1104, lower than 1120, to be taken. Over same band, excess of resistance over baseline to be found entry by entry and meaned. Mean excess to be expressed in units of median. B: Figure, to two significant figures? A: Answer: 0.15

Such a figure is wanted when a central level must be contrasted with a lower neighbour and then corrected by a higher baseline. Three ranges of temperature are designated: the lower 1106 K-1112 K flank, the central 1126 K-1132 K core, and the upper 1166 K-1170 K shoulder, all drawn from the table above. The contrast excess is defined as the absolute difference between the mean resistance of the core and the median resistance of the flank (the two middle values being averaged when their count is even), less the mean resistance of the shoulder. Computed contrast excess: -25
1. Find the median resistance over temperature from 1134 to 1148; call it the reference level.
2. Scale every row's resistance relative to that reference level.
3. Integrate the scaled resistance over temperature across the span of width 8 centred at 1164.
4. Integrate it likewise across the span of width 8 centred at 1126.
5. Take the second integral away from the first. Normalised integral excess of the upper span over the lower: -2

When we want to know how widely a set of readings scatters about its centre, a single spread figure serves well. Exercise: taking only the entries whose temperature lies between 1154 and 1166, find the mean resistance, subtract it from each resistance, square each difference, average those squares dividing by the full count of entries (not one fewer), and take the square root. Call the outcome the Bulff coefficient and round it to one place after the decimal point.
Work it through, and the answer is 3.7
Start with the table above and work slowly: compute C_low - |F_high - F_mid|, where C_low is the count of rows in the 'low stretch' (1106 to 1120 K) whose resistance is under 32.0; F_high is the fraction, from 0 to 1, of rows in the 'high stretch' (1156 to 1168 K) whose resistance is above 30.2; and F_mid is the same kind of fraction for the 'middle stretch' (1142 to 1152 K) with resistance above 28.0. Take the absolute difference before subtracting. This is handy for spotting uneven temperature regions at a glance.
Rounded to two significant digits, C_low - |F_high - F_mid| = 4.0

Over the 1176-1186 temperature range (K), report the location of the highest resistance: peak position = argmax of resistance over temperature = 1177.0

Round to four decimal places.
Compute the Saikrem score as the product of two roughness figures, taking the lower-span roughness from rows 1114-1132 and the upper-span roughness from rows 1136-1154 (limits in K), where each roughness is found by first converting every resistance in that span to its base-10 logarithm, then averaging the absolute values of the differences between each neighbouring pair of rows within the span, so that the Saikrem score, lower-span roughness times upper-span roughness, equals 0.0011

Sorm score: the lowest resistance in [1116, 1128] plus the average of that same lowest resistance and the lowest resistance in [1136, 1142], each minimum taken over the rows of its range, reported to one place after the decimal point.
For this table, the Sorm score 39.2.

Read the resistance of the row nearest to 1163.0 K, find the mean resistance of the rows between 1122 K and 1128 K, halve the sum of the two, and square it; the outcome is 821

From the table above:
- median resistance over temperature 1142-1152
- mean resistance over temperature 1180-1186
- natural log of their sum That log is 4.07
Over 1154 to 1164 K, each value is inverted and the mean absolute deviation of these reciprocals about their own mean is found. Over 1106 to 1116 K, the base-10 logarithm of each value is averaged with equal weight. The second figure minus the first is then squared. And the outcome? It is 2.2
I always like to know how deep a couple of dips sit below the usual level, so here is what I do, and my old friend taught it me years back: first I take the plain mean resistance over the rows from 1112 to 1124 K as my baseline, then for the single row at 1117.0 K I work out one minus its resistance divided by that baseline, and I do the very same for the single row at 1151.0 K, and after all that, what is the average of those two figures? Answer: 0.29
